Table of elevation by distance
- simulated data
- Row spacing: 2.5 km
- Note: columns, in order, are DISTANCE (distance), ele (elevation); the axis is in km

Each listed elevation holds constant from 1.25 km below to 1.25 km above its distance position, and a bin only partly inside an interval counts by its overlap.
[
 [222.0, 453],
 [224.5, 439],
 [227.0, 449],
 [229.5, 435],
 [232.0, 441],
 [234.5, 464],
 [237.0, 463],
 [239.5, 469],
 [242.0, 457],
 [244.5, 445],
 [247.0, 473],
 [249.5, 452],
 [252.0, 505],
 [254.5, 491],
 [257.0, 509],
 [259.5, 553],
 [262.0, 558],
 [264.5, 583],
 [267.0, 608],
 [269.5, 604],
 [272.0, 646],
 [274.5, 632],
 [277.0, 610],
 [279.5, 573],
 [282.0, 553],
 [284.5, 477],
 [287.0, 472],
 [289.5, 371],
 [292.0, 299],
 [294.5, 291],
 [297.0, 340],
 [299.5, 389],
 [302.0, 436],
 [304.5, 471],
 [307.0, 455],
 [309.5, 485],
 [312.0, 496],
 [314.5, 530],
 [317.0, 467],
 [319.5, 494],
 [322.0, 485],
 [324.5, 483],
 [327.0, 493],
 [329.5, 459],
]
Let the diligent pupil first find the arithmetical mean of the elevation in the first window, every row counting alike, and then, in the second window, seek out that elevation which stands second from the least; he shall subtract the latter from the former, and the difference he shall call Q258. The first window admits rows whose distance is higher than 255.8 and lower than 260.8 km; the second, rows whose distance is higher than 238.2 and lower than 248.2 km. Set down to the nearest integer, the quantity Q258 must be 74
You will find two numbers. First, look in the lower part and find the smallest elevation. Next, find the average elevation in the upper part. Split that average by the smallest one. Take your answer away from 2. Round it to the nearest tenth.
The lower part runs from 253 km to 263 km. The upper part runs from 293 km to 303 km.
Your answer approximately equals 1.3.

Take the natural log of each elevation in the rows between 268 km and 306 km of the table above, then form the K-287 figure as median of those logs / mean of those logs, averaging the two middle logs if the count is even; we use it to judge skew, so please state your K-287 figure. 1.00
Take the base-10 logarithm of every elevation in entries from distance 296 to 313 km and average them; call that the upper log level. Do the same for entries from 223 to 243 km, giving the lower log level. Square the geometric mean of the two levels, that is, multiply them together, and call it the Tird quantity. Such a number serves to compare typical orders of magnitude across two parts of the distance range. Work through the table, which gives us 7.01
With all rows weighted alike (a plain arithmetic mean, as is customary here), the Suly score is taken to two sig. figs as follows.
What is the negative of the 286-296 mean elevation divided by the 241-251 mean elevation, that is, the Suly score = -0.78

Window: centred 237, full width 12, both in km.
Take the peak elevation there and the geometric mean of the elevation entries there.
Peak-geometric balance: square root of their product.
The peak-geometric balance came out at 464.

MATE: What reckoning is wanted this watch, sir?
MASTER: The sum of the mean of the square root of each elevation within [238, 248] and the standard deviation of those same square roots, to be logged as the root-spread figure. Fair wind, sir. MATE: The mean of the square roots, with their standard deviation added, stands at 22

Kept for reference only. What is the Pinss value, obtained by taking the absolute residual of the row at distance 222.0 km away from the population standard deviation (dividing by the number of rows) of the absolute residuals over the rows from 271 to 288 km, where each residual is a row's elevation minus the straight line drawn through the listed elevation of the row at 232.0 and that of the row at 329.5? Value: 52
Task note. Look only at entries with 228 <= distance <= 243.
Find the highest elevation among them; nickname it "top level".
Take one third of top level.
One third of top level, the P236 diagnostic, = 156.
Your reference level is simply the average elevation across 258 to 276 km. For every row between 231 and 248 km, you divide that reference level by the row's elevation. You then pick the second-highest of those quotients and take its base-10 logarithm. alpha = 0.13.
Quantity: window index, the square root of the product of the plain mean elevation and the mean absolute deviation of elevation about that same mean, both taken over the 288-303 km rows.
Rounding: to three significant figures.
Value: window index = 125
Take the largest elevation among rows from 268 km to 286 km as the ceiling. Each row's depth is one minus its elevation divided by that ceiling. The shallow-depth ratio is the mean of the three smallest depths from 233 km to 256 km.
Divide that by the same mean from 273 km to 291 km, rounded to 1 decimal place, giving 3.8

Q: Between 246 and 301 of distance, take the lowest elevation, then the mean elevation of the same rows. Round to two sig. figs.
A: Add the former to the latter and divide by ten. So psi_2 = 79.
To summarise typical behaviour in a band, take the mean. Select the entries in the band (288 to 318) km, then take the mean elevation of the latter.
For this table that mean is 419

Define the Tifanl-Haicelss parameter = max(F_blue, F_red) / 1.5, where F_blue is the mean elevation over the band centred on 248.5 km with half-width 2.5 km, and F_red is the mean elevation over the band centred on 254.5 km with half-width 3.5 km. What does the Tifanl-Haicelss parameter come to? 334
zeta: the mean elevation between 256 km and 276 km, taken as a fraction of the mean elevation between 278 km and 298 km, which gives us 1.4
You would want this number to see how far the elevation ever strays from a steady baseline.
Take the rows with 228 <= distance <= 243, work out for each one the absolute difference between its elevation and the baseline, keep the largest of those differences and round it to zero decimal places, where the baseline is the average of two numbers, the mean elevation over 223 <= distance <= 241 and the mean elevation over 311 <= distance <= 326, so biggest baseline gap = 37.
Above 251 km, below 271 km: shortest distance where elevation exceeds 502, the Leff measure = 252.0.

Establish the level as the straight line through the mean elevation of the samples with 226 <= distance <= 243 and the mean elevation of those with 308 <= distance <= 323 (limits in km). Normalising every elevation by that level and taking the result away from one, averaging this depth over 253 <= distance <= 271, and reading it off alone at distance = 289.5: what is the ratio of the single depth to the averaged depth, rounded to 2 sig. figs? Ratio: -1.2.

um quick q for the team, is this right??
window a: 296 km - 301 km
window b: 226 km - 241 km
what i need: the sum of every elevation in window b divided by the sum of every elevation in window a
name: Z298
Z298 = 3.7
